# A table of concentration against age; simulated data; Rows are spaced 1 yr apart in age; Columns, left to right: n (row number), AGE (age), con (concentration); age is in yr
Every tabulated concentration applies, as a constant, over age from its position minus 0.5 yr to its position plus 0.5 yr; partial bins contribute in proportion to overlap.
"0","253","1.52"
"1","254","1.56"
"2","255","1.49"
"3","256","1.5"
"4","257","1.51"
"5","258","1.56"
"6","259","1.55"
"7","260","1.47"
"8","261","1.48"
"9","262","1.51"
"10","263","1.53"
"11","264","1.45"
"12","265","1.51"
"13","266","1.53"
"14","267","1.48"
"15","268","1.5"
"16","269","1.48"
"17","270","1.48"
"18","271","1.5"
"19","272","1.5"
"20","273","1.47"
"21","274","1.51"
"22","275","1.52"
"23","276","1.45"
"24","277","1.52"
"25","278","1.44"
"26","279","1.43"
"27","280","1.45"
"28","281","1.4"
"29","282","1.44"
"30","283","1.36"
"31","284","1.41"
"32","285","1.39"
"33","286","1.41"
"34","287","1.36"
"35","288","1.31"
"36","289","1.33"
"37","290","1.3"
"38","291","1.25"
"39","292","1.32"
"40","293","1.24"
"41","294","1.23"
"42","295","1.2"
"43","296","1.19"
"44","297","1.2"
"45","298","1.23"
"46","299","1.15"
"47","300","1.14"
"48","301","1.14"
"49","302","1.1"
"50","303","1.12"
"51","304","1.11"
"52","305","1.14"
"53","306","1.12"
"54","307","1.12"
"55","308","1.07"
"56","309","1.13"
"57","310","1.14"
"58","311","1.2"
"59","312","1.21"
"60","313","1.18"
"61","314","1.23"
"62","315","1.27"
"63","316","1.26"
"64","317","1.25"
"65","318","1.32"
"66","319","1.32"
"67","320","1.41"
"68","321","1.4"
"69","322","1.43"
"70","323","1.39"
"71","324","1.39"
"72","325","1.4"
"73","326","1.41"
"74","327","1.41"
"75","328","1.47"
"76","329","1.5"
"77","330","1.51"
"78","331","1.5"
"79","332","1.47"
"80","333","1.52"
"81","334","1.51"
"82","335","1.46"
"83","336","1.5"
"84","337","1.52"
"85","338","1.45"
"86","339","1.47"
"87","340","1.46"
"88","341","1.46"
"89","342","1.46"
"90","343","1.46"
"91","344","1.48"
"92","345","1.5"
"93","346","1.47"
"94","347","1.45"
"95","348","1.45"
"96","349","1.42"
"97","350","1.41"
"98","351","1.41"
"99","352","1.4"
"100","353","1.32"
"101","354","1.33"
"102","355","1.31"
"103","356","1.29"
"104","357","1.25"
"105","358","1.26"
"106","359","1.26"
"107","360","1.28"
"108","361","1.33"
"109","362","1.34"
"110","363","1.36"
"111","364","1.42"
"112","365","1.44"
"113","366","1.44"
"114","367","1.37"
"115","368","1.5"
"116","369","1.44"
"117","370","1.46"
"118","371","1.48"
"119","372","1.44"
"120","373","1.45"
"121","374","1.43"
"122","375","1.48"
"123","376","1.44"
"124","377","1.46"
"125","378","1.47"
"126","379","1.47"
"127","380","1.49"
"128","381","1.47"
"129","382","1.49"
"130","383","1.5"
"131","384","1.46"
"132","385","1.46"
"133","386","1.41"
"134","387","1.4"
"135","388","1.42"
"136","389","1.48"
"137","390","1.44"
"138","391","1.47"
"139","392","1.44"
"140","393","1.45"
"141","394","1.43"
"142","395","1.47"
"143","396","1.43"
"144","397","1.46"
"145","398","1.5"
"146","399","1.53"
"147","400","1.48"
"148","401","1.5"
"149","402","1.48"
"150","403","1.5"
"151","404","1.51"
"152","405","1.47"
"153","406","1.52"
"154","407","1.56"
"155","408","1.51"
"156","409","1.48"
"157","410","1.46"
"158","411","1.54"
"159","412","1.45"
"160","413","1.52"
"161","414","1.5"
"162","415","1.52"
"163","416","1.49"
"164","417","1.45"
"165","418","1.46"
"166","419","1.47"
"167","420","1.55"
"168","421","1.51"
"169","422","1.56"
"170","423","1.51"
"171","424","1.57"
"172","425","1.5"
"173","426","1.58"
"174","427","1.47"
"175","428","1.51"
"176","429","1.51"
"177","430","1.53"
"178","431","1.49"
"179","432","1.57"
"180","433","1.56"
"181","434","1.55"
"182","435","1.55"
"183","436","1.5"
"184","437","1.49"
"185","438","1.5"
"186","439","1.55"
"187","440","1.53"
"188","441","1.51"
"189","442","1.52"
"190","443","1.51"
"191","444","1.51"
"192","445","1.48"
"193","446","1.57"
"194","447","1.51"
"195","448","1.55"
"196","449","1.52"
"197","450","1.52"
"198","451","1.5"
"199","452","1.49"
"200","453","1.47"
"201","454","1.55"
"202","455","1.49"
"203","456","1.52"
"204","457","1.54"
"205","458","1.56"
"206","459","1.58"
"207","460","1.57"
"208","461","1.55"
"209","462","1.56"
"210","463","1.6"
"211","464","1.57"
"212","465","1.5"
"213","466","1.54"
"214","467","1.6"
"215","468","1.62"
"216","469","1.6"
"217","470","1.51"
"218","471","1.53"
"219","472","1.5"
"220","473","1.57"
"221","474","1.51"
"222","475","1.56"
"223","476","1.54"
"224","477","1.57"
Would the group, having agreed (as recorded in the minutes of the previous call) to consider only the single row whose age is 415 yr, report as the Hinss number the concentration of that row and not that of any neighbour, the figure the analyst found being 1.52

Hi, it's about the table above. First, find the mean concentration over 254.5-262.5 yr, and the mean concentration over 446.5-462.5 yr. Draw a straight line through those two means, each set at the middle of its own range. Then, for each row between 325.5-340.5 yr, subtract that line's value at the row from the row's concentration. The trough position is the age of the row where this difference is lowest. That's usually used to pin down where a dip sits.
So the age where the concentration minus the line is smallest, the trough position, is 327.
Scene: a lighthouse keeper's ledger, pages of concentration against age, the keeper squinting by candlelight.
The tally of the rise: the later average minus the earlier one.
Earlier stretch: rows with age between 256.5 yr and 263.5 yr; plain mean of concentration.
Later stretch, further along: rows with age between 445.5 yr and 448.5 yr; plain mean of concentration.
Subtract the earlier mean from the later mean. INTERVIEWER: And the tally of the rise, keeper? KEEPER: 0.028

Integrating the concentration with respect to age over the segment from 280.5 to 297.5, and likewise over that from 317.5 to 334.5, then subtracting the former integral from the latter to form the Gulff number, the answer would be 2.0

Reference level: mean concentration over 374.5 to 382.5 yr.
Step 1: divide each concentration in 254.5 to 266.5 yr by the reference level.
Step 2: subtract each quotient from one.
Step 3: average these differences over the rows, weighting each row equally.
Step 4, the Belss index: -0.025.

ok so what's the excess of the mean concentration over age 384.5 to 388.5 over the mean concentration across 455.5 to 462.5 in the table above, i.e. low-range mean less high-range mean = -0.13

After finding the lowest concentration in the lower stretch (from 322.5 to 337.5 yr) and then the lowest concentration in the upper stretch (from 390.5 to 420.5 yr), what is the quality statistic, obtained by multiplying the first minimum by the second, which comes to 1.99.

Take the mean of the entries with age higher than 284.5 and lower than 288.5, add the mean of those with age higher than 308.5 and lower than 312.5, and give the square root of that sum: 1.59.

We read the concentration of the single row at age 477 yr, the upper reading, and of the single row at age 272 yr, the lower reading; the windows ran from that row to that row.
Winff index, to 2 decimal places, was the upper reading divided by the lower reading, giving 1.05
